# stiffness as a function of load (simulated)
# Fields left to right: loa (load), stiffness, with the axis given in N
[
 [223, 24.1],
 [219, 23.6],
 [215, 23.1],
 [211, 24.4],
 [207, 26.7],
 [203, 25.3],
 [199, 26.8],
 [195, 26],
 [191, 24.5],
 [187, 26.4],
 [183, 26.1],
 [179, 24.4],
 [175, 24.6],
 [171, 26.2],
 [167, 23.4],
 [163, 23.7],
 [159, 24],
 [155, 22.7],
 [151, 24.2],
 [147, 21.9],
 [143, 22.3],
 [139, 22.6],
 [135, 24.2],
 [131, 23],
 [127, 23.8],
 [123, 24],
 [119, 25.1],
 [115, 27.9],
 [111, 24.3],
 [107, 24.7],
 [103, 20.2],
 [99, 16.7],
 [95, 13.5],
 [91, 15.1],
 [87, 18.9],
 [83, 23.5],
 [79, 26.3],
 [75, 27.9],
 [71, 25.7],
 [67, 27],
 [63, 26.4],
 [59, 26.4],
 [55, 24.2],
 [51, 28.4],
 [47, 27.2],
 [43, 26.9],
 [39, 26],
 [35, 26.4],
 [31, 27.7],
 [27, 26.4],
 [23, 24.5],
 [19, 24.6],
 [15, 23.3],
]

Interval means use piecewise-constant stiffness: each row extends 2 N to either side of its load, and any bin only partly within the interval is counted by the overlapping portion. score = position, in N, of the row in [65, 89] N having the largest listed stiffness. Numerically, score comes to 75 N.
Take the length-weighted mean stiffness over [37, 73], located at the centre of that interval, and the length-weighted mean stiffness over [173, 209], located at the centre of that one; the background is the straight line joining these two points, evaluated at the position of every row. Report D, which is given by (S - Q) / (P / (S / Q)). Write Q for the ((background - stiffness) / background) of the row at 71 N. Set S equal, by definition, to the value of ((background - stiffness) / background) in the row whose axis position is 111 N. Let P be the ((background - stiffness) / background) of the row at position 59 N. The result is 76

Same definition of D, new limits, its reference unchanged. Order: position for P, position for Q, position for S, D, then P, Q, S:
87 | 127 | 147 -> 0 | 0.28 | 0.086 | 0.15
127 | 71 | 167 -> 3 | 0.09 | 0.025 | 0.09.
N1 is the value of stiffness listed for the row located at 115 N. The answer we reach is 27.9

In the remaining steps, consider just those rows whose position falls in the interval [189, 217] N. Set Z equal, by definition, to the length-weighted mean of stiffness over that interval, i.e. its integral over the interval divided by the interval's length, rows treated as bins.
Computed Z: 25.3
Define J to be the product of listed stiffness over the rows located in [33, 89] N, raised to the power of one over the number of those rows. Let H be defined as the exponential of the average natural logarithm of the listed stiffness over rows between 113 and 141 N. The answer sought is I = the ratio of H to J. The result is 0.9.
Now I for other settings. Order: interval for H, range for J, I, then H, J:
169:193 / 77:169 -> 1.1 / 25.4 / 22.1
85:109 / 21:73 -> 0.7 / 17.8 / 26.4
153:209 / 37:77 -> 0.9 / 25.0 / 26.6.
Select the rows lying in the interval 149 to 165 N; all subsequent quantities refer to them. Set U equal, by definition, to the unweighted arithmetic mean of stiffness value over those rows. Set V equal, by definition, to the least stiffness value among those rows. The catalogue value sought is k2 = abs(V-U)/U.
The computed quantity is 0.040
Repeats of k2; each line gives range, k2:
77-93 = 0.279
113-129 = 0.056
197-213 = 0.054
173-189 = 0.038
